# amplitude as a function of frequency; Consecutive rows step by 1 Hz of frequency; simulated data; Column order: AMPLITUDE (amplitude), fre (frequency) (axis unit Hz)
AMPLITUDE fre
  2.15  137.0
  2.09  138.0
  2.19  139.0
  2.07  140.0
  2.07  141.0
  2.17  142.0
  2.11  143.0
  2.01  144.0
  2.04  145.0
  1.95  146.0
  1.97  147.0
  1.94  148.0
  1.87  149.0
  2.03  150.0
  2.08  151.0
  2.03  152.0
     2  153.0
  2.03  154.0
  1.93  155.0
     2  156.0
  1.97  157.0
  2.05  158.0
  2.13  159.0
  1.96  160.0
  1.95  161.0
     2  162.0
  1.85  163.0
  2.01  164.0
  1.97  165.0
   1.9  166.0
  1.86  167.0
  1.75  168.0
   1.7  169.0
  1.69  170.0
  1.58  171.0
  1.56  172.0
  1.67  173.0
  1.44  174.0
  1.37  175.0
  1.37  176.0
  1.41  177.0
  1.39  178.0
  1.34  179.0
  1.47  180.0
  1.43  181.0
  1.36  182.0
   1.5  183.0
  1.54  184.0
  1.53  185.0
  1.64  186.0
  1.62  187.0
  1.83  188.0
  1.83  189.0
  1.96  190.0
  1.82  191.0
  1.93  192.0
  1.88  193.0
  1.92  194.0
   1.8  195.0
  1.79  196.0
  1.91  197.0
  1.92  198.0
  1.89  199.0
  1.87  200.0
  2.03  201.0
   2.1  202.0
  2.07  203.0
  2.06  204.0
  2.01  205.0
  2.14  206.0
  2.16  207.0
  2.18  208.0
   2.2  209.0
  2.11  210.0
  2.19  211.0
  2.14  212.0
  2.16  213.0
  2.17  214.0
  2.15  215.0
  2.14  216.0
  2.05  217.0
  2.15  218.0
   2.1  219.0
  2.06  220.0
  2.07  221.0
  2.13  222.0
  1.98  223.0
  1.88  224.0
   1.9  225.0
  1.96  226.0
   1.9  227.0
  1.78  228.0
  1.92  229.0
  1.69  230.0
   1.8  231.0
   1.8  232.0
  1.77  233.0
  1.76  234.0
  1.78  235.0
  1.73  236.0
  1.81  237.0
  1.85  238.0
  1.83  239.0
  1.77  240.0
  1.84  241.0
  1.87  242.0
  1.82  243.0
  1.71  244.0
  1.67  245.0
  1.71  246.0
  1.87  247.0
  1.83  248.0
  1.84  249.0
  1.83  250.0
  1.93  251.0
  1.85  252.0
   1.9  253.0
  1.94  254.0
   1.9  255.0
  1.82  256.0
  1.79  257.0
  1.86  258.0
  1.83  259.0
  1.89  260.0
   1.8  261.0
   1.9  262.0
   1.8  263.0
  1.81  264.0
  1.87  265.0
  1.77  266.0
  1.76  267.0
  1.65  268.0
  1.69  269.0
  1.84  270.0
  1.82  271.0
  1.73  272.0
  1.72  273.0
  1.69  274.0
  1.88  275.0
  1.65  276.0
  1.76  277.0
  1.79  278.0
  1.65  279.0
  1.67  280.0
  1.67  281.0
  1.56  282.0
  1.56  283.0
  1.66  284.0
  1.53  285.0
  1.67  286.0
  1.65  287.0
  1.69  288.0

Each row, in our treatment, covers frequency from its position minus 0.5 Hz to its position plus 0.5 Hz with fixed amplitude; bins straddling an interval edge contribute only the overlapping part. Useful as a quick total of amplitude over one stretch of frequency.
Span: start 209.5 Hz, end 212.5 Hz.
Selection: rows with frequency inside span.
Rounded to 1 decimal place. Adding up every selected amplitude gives 6.4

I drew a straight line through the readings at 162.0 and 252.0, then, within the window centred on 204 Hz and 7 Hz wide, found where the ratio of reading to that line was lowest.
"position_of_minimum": 205.0 Hz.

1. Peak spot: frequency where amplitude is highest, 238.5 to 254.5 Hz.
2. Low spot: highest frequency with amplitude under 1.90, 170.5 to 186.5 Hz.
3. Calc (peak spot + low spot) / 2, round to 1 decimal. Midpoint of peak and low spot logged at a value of 220.0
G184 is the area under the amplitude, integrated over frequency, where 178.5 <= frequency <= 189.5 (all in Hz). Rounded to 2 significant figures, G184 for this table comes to 17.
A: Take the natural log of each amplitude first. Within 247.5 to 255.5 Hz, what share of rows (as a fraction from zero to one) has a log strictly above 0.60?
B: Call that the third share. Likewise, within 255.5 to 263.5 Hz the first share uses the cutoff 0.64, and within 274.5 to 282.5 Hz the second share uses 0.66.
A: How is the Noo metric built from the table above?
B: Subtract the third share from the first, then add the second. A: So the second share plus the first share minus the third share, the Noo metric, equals -0.9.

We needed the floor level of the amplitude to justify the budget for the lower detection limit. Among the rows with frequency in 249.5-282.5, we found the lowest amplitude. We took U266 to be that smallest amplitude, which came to 1.56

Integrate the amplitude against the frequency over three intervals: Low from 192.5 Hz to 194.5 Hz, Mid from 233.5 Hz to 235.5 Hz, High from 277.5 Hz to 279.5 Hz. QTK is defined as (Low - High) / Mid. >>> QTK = 0.10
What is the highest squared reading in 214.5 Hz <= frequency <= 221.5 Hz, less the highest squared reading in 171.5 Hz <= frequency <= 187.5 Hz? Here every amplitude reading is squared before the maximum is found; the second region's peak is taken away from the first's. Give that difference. 1.8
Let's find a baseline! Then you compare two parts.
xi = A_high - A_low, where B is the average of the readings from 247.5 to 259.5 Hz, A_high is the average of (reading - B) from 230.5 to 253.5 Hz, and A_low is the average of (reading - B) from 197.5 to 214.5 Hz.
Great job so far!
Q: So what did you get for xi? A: -0.27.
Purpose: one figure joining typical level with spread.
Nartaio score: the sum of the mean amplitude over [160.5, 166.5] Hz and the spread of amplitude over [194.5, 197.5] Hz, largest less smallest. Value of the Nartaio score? 2.07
